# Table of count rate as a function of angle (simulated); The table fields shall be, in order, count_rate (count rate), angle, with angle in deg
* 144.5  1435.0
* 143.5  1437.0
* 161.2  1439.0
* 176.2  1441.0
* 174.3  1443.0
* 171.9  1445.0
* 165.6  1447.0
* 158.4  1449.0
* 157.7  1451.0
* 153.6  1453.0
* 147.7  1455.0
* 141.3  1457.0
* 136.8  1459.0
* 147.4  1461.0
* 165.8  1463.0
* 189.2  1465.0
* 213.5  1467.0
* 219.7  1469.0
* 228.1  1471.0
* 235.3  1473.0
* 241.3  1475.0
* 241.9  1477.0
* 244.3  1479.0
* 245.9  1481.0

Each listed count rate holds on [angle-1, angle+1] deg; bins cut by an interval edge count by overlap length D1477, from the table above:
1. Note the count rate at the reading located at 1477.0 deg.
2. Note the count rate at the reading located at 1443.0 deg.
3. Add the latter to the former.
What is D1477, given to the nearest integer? 416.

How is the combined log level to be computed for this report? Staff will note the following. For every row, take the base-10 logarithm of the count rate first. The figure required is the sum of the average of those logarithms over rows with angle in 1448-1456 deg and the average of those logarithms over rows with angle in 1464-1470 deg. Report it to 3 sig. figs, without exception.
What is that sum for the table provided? 4.50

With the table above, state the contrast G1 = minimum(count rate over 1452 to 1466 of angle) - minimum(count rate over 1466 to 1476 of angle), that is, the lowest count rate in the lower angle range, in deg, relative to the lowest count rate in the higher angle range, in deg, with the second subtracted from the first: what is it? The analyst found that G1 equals -77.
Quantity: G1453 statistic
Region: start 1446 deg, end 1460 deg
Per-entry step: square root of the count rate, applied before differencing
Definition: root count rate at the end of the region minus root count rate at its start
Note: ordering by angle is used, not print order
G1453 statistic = -1.2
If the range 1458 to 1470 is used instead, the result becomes 3.1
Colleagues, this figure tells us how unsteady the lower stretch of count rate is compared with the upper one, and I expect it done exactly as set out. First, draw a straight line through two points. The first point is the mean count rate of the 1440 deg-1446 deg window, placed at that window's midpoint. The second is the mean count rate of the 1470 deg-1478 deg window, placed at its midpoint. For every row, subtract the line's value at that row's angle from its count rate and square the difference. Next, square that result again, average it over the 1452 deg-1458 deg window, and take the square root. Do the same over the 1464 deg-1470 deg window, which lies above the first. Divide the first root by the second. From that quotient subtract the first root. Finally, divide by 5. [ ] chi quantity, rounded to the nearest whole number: -555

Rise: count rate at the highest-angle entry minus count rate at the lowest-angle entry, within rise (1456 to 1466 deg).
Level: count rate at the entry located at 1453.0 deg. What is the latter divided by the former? 3.2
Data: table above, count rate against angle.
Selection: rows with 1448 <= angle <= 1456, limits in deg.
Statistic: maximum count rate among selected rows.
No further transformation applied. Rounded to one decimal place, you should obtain 158.4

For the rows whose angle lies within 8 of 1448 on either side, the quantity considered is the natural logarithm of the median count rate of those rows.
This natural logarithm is 5.09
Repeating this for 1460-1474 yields 5.36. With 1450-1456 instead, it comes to 5.03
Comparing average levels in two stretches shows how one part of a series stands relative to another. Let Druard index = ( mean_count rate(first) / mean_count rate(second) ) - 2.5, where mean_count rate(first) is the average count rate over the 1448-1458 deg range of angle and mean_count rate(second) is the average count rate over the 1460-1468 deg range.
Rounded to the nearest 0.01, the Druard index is -1.65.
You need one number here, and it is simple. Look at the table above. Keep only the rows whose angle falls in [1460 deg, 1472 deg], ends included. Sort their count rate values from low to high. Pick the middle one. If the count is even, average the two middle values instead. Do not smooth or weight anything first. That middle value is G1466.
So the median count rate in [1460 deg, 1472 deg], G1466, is 201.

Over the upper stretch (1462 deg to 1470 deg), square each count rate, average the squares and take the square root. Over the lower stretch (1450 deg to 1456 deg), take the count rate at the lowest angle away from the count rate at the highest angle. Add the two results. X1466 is 188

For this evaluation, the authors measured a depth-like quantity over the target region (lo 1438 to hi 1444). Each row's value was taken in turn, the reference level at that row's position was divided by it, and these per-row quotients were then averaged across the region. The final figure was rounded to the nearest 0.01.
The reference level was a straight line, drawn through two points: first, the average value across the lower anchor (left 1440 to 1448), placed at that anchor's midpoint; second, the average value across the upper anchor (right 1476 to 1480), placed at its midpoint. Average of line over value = 0.97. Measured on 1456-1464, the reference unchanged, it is 1.40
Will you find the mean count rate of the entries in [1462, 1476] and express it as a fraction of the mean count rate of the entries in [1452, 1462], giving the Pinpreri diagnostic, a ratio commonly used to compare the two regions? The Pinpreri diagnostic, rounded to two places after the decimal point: 1.47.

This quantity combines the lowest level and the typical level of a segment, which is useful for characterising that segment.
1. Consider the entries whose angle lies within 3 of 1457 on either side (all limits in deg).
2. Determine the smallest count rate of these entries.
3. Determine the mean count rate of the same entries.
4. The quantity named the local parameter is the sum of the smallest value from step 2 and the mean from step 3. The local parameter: 279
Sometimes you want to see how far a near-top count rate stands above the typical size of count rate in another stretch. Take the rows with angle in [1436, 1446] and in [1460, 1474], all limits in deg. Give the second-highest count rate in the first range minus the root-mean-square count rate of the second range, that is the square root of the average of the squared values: -28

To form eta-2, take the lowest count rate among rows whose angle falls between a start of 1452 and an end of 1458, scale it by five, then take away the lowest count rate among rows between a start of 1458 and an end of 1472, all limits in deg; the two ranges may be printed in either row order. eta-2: 570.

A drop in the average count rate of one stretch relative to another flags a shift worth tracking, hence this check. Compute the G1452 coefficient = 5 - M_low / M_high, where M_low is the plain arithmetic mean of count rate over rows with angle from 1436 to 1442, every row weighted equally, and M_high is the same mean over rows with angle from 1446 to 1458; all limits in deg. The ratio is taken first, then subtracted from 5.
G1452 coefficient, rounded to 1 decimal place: 4.0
